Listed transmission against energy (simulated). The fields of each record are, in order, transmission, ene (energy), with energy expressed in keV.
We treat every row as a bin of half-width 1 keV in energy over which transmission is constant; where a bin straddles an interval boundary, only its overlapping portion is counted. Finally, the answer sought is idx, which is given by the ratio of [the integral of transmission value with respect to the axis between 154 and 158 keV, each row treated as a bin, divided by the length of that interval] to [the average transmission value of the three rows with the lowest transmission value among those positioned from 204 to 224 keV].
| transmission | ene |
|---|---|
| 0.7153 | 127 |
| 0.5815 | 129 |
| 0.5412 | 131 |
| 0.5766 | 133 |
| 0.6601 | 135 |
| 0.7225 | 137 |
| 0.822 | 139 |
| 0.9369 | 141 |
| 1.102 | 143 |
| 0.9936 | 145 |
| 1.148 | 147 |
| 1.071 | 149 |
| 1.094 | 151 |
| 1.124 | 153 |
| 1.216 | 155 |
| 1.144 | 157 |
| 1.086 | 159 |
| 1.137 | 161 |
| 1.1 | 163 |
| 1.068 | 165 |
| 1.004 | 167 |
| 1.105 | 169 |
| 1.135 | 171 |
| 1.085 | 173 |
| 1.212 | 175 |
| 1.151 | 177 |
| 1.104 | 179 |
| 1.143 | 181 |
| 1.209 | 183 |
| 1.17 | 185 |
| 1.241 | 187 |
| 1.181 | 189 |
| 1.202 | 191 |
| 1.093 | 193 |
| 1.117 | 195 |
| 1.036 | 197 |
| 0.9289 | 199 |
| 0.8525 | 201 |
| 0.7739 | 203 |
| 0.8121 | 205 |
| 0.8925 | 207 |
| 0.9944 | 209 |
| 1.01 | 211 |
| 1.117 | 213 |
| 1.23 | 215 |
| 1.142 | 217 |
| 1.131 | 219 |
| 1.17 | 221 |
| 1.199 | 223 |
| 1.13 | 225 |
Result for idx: 1.31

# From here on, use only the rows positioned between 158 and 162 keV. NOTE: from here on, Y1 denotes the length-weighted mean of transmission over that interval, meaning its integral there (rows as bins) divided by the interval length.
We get 1.11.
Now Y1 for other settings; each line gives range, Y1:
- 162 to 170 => 1.07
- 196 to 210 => 0.90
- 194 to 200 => 1.03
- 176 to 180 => 1.13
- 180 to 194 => 1.18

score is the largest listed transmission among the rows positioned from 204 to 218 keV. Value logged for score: 1.23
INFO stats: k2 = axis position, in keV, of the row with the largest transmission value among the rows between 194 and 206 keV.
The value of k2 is 195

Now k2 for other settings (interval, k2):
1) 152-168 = 155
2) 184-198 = 187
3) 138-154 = 147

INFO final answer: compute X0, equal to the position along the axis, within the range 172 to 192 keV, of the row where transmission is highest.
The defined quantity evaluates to 187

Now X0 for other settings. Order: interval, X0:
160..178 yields 175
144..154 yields 147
